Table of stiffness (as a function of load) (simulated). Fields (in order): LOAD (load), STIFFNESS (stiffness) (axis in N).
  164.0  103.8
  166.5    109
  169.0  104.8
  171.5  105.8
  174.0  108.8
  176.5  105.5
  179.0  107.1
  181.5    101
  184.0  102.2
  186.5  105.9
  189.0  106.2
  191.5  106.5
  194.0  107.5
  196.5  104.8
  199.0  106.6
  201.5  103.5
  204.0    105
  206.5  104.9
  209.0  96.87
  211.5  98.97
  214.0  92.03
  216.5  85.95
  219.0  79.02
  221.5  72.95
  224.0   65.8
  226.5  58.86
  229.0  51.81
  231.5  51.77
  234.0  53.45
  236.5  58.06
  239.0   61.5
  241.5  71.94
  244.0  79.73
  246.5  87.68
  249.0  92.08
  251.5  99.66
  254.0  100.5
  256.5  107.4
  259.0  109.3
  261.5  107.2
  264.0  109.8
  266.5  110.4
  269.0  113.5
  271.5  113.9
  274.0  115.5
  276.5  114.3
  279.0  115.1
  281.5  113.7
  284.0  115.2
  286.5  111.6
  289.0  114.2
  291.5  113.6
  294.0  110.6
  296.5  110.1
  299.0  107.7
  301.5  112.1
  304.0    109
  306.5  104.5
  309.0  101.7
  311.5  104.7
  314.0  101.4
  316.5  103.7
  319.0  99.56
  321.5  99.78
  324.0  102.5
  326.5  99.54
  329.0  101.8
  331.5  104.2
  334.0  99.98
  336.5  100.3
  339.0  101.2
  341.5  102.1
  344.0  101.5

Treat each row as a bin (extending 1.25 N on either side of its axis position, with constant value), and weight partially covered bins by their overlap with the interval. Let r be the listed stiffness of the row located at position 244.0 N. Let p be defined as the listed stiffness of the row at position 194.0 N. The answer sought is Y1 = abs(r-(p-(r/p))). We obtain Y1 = 27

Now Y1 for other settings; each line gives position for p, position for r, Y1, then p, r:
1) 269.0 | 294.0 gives 2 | 113.5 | 110.6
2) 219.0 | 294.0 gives 33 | 79.02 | 110.6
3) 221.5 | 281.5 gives 42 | 72.95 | 113.7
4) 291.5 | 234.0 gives 60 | 113.6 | 53.45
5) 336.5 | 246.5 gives 12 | 100.3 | 87.68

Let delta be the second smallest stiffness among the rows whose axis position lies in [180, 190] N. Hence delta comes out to 102.2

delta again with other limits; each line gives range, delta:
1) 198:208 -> 104.9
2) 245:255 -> 92.08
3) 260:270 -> 109.8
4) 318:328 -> 99.56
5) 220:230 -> 58.86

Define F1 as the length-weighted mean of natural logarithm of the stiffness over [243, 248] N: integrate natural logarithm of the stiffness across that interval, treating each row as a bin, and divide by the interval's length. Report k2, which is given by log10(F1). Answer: 0.647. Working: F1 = 4.43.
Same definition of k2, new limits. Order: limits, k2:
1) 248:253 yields 0.660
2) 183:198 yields 0.668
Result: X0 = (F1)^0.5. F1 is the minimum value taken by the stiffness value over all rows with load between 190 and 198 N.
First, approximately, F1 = 104.8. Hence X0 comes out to 10.2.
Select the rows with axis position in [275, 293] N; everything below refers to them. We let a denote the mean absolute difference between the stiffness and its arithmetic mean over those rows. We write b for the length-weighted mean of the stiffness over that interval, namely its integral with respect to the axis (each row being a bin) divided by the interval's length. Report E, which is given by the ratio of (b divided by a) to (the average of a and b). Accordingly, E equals 2.34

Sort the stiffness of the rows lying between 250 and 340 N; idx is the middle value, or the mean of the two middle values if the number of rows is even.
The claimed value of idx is 108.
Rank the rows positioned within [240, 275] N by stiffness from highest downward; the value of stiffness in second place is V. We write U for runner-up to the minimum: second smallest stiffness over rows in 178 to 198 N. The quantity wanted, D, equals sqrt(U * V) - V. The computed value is -6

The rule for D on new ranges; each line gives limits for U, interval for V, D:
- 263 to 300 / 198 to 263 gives 1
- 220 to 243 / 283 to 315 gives -37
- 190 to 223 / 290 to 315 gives -18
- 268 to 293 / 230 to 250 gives 12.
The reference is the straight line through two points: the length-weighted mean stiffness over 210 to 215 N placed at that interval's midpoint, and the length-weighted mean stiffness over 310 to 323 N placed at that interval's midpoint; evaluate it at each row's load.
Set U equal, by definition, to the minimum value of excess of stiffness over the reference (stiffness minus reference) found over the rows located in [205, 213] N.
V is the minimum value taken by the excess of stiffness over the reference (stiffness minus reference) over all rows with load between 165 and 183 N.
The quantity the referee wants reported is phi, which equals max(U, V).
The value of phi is 7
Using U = 1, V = 7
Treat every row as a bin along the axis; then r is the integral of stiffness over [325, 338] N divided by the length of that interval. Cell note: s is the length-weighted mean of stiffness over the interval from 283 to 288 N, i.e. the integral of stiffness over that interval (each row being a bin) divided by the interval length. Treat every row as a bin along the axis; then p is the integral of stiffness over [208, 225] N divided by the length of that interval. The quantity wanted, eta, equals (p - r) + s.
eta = 97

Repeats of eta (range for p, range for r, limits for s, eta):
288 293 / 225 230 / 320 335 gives 159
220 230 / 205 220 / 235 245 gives 37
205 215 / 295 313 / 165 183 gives 97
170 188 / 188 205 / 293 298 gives 110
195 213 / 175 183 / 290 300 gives 109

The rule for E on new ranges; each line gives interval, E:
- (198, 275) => 0.09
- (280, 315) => 0.51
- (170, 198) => 1.23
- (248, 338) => 0.36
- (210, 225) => 0.18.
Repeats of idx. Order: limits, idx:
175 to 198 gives 106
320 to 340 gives 101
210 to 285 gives 96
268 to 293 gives 114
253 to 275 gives 110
